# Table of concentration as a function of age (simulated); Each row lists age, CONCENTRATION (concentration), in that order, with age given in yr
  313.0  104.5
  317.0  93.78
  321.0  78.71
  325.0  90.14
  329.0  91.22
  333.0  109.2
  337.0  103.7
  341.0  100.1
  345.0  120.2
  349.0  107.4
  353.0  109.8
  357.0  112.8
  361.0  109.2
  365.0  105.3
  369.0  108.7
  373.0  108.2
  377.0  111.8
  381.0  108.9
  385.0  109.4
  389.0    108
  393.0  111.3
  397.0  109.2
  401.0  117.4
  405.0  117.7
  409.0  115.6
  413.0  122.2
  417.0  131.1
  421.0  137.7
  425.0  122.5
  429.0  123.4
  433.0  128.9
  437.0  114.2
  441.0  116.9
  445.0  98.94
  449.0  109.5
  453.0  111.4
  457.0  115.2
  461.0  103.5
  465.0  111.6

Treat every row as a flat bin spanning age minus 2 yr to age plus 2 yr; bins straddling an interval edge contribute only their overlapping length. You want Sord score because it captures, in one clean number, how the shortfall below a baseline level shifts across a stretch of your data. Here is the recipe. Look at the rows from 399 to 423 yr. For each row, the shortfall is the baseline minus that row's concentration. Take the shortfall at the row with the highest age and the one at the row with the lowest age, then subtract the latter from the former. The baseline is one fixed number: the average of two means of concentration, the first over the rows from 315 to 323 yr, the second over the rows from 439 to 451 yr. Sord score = -20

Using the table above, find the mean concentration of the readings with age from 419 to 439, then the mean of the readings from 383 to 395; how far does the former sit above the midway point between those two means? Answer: 7.9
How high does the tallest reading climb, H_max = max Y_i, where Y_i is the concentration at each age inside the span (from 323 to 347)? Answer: 120.2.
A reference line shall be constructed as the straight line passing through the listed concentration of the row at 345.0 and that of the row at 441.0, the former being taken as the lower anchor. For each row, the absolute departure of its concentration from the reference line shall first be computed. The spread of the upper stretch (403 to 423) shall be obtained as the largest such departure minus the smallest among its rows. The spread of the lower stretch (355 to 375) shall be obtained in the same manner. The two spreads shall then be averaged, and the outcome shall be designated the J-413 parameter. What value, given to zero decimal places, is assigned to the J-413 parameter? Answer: 13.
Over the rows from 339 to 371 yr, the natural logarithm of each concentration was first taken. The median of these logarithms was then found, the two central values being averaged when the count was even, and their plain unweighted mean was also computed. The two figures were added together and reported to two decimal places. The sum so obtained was 9.38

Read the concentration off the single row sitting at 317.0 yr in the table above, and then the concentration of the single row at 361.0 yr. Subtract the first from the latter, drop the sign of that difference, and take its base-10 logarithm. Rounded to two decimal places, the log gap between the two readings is 1.19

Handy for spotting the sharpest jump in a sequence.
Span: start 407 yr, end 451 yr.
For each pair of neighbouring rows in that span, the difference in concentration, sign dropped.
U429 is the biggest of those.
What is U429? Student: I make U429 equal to 18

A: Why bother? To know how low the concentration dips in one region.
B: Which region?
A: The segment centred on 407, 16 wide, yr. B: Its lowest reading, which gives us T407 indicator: 115.6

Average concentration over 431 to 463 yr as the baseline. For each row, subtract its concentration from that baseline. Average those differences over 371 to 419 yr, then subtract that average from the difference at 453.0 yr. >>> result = 3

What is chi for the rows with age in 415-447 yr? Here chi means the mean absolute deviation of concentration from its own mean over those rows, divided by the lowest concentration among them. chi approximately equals 0.09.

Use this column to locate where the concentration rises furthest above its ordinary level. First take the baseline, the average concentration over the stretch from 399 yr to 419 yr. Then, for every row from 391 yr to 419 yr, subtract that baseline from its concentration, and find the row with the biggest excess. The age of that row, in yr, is 417.0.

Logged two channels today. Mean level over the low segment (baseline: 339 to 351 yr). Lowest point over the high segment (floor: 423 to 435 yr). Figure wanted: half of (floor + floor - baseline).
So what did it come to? 68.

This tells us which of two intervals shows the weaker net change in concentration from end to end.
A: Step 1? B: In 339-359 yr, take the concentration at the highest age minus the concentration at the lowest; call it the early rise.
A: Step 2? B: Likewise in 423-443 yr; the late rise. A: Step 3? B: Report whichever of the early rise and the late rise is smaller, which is -5.6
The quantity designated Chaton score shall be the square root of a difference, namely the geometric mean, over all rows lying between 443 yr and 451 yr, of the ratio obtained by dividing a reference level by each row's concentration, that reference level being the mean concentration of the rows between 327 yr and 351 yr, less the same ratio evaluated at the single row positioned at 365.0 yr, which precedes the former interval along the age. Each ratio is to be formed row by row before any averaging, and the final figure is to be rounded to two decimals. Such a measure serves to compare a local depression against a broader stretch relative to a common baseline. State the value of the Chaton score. 0.11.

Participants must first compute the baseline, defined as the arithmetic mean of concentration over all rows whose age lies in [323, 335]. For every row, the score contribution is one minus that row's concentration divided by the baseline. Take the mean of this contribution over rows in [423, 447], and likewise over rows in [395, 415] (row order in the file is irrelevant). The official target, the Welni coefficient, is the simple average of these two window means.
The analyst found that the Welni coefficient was -0.21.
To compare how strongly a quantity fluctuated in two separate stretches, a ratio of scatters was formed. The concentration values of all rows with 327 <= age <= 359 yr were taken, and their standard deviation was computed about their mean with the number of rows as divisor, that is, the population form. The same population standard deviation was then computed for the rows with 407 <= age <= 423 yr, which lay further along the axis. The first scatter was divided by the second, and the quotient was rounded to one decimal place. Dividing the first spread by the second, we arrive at 1.0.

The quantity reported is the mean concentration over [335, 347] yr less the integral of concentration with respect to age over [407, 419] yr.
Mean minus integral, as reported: -1368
